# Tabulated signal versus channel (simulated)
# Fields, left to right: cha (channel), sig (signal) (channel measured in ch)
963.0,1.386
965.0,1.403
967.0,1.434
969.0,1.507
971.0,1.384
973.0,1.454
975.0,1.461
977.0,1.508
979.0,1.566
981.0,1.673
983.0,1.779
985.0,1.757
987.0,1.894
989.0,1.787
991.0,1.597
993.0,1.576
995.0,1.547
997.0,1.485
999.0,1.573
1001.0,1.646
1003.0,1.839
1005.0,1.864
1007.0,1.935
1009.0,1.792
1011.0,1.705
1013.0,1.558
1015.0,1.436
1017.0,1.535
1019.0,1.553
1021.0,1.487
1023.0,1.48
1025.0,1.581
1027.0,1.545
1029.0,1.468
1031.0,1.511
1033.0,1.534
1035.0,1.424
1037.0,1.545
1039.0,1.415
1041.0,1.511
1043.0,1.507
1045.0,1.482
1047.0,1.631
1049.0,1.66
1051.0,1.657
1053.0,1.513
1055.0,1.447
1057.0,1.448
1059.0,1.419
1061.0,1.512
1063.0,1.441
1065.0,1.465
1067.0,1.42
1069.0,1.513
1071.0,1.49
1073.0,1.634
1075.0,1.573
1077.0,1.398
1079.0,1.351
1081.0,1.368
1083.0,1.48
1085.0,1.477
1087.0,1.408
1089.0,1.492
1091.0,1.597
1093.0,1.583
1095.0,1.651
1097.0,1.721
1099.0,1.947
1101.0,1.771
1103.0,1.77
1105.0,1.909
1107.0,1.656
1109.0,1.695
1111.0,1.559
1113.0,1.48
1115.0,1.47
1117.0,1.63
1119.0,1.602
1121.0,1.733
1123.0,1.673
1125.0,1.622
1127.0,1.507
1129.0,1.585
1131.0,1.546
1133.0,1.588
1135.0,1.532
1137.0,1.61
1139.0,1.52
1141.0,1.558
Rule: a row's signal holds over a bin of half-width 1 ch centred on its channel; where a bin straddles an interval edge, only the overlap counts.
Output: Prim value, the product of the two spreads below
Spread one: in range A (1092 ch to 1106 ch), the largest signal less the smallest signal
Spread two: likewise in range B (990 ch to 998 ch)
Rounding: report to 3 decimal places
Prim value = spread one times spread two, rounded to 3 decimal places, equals 0.041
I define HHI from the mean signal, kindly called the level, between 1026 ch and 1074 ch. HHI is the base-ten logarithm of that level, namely 0.178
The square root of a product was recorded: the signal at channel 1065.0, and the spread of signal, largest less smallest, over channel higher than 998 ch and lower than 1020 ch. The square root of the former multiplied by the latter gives 0.855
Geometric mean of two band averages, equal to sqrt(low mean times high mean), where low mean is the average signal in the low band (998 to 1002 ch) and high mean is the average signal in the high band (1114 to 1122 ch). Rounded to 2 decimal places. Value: 1.61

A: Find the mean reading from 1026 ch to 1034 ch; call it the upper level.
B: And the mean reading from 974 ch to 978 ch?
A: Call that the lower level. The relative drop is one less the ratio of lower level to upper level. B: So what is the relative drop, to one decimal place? 0.0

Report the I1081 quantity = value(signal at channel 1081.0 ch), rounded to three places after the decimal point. 1.368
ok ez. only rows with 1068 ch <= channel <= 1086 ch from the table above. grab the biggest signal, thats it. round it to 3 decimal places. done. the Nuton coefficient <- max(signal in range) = 1.634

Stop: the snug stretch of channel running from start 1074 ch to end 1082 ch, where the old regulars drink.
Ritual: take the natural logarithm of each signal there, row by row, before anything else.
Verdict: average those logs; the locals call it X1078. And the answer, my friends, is 0.35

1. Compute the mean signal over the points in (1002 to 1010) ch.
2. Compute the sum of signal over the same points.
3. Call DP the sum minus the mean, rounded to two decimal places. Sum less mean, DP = 5.57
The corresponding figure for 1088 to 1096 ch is 4.74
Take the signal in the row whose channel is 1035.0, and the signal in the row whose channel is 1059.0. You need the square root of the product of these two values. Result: 1.42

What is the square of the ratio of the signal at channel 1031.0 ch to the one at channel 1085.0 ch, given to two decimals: 1.05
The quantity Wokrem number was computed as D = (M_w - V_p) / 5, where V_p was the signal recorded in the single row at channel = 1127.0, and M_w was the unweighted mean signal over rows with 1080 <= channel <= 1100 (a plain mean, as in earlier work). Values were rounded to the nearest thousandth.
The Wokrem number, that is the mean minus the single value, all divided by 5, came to 0.013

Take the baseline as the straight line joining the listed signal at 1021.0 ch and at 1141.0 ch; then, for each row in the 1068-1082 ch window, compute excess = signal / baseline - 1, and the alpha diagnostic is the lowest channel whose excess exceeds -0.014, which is 1069.0 ch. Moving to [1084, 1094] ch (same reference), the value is 1091.0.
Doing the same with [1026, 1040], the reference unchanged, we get 1027.0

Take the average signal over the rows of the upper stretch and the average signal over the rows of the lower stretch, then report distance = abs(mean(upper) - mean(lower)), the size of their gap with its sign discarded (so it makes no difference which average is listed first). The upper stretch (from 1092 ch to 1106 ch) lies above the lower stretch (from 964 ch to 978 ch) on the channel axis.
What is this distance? 0.31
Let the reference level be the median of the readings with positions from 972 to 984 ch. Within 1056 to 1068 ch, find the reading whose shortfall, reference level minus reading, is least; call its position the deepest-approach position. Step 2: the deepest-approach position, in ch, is 1061.0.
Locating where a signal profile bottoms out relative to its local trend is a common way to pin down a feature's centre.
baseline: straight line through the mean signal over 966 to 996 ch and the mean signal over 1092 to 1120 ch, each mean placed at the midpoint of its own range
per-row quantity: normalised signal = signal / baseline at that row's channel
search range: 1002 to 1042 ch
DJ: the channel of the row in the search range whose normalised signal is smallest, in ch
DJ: 1039.0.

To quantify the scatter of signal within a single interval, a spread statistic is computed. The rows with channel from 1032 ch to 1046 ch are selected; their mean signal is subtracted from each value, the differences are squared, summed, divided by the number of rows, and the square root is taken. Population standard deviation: 0.047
